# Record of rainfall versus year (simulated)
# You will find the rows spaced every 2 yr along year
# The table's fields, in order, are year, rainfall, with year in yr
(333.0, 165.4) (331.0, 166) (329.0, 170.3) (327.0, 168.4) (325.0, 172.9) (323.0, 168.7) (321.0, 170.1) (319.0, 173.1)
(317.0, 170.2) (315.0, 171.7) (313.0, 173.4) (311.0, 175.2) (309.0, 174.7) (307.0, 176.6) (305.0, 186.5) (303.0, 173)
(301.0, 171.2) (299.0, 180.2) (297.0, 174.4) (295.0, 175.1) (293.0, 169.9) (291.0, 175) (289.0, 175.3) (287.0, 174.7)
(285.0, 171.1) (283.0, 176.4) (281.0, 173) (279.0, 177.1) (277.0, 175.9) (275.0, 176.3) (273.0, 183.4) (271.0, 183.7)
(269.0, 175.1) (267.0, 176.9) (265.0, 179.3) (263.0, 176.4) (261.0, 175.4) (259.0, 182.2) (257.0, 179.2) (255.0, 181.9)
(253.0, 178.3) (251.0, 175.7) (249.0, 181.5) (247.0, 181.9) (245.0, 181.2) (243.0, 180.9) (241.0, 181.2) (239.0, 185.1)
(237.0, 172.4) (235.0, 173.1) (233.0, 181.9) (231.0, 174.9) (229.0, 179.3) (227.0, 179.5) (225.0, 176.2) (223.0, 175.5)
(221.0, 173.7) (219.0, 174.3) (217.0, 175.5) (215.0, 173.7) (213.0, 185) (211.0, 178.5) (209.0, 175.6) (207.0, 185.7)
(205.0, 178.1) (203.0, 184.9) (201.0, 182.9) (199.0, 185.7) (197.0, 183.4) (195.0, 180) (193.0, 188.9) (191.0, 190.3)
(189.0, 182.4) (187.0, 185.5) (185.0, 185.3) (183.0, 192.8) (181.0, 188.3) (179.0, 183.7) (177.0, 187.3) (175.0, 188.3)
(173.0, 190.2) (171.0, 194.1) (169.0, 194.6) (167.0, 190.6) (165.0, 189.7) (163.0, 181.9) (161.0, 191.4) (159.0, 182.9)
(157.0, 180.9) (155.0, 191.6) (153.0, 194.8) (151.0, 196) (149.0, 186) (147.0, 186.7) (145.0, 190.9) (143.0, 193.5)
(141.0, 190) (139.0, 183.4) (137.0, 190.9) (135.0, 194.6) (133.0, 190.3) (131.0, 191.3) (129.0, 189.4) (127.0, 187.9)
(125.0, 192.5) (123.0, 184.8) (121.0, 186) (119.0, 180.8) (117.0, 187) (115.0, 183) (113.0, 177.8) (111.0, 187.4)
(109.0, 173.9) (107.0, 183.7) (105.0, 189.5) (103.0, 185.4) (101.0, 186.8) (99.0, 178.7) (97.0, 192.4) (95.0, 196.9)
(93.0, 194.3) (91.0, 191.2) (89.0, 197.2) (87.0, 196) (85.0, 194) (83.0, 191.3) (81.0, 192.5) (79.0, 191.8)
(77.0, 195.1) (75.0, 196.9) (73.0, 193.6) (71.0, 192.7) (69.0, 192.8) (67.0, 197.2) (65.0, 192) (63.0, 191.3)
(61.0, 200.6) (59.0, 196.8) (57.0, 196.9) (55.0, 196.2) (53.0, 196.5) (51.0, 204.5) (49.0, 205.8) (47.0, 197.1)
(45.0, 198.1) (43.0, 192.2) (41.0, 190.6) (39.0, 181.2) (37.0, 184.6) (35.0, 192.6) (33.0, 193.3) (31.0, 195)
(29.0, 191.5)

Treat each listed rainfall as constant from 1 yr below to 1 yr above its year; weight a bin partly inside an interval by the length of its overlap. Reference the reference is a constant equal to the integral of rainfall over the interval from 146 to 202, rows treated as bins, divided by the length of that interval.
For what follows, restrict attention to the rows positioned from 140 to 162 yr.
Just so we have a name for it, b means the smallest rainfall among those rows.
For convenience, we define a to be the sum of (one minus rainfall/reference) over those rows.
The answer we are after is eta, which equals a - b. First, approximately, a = -0.1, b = 180.9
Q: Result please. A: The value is -181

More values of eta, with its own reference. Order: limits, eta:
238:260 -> -175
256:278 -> -175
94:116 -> -174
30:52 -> -182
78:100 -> -179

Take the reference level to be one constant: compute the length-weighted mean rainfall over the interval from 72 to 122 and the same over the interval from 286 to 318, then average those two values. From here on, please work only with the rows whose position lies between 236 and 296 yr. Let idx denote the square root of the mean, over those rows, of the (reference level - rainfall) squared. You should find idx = 6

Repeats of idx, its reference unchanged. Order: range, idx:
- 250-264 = 4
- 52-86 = 13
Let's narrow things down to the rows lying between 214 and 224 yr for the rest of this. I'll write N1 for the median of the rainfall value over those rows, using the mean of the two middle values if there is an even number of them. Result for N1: 174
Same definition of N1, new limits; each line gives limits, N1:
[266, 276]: 177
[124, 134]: 190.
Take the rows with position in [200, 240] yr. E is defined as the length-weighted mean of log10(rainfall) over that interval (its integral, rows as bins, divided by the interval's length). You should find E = 2.251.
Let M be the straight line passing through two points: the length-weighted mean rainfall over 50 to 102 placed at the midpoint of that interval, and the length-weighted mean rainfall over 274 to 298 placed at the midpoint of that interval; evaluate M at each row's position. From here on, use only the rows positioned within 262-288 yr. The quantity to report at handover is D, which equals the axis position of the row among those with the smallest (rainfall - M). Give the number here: 285.0 yr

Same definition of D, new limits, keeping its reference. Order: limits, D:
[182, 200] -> 195.0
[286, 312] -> 293.0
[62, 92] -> 63.0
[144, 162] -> 157.0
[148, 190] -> 157.0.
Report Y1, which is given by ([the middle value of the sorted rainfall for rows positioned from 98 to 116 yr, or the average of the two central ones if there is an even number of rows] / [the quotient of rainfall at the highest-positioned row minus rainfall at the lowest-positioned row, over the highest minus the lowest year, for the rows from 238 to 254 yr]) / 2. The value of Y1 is -189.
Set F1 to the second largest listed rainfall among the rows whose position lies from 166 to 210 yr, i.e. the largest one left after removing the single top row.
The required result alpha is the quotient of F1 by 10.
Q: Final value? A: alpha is 19.4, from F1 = 194.1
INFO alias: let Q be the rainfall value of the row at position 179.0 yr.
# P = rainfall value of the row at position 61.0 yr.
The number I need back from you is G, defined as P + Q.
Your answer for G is 384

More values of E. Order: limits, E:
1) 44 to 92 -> 2.292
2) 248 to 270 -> 2.251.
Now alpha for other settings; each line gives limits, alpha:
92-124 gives 19.4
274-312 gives 18.0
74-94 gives 19.7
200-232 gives 18.5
